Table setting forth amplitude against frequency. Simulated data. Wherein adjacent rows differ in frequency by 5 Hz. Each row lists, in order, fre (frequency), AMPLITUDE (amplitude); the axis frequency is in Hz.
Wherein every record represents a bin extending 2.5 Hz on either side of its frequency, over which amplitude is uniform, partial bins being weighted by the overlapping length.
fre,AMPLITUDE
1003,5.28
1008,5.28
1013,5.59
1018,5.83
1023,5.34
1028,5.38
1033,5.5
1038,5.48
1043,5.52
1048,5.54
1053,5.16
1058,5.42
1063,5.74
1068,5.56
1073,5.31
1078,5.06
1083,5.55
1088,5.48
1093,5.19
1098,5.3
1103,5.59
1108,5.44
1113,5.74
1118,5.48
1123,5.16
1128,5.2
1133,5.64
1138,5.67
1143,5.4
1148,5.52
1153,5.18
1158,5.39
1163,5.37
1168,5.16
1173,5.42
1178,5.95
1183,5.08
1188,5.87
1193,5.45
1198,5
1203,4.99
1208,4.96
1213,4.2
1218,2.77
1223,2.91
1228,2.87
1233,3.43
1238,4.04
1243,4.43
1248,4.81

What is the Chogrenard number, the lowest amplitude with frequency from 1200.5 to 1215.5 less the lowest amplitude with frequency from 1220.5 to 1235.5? 1.33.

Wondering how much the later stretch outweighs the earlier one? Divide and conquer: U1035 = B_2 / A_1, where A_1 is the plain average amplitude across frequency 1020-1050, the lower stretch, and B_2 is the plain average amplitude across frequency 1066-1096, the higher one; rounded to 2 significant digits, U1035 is 0.98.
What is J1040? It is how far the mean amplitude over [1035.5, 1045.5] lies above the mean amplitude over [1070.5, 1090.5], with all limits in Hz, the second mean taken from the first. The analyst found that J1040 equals 0.15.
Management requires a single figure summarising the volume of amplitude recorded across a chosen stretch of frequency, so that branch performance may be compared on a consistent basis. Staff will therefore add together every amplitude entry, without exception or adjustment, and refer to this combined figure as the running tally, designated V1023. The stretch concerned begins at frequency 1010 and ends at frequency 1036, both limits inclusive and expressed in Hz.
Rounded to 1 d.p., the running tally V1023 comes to 27.6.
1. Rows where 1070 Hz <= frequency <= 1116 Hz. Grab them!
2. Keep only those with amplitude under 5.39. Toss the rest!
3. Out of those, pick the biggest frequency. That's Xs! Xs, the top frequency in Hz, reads 1098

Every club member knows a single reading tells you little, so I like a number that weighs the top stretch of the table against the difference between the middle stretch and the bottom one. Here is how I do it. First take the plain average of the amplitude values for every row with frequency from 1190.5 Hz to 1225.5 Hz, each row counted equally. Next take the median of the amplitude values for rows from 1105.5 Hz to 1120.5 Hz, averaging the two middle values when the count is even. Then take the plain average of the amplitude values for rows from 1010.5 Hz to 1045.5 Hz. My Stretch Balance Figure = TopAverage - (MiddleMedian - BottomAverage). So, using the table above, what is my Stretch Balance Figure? 4.4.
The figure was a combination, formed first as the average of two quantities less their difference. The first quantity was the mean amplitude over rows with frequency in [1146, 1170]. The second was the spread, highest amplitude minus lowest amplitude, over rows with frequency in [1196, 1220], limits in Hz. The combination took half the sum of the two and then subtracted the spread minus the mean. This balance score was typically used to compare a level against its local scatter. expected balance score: 6.9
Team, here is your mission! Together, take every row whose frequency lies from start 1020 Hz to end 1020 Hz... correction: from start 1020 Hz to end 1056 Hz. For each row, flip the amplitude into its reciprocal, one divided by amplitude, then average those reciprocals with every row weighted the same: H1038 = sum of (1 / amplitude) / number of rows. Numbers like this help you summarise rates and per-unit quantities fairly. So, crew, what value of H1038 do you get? 0.185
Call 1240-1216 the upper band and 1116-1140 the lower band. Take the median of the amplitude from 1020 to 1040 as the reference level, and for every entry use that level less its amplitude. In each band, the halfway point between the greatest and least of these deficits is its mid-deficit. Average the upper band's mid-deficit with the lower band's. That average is 1.02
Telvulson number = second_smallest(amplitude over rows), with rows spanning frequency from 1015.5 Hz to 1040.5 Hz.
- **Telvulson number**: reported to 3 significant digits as 5.38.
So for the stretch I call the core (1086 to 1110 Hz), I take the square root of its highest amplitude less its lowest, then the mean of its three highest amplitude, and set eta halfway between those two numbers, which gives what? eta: 3.07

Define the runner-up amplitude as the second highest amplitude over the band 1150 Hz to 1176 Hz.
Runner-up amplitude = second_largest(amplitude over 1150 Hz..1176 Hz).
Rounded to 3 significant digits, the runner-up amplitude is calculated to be 5.39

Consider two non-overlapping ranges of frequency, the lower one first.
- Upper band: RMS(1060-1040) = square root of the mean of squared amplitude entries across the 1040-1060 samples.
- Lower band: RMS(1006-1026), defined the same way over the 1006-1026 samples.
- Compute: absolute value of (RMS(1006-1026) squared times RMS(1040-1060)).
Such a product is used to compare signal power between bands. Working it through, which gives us 165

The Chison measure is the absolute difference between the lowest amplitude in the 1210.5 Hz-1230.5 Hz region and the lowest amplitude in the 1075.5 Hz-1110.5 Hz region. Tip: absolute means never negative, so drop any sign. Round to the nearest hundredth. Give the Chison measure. 2.29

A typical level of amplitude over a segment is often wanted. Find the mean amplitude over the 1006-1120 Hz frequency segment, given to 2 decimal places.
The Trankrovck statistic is 5.46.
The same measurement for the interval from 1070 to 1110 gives 5.37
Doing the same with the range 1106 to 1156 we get 5.44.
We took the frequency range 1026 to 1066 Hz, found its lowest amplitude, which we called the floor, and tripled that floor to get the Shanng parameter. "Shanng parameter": 15.5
